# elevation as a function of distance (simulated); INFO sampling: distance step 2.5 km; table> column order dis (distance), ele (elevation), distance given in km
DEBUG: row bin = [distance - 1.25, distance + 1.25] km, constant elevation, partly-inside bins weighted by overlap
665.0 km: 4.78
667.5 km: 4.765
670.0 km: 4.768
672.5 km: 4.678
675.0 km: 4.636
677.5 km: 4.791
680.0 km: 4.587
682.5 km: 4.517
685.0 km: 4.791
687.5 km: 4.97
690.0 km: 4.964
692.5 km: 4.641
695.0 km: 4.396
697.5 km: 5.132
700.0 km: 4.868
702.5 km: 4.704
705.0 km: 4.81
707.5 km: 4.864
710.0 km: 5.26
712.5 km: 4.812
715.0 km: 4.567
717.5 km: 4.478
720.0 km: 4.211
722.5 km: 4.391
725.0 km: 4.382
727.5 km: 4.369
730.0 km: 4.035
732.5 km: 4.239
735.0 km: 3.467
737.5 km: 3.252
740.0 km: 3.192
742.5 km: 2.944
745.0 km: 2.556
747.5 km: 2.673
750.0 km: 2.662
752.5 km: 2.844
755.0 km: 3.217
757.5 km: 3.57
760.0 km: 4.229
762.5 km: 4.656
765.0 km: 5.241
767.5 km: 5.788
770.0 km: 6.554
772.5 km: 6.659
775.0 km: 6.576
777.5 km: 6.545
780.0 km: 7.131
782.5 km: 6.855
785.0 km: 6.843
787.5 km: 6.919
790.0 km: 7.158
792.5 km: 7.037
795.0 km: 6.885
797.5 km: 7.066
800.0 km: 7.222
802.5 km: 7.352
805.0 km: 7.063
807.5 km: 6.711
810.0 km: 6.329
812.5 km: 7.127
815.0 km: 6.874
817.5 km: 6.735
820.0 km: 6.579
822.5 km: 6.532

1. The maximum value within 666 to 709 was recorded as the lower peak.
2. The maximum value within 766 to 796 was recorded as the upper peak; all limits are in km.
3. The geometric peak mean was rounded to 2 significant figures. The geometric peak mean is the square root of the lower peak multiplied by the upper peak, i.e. 6.1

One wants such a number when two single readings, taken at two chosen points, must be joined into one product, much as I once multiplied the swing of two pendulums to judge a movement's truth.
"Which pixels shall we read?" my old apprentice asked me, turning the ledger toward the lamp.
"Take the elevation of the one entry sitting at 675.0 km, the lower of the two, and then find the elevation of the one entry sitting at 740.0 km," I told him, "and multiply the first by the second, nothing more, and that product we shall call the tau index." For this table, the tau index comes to 15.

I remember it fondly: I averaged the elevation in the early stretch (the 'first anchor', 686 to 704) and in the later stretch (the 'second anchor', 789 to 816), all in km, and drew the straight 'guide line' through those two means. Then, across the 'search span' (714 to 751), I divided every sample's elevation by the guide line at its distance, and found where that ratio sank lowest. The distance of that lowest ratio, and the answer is 745.0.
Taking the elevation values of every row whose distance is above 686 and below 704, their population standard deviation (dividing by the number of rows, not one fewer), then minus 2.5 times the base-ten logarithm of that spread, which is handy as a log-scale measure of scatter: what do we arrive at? 1.6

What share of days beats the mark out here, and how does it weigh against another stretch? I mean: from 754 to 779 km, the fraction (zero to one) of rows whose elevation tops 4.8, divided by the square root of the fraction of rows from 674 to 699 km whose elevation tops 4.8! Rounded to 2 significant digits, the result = 1.1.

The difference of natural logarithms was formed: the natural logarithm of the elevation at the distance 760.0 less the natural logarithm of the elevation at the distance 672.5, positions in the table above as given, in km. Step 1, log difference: -0.10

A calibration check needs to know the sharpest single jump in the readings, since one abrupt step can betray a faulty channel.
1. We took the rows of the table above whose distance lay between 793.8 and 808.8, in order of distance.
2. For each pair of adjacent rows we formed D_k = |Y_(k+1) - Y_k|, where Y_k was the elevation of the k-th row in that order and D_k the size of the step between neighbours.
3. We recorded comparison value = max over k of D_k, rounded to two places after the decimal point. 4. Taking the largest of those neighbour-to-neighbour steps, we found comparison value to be 0.35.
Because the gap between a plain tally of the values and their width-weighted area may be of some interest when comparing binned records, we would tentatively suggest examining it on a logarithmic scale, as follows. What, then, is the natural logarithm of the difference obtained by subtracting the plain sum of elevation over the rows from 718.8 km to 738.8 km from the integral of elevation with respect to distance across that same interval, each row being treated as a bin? 3.88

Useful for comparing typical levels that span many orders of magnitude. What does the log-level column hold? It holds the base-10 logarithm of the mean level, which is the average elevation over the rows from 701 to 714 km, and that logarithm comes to 0.69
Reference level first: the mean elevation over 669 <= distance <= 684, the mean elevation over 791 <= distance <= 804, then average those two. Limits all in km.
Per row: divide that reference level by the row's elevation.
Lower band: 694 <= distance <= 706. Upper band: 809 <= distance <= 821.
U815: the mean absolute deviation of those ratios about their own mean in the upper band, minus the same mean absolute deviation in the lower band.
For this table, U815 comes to -0.02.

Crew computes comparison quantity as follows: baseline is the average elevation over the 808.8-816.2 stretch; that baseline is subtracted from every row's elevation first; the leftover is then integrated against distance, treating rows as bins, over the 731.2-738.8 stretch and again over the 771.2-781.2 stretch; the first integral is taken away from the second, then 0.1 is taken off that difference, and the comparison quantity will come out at 23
